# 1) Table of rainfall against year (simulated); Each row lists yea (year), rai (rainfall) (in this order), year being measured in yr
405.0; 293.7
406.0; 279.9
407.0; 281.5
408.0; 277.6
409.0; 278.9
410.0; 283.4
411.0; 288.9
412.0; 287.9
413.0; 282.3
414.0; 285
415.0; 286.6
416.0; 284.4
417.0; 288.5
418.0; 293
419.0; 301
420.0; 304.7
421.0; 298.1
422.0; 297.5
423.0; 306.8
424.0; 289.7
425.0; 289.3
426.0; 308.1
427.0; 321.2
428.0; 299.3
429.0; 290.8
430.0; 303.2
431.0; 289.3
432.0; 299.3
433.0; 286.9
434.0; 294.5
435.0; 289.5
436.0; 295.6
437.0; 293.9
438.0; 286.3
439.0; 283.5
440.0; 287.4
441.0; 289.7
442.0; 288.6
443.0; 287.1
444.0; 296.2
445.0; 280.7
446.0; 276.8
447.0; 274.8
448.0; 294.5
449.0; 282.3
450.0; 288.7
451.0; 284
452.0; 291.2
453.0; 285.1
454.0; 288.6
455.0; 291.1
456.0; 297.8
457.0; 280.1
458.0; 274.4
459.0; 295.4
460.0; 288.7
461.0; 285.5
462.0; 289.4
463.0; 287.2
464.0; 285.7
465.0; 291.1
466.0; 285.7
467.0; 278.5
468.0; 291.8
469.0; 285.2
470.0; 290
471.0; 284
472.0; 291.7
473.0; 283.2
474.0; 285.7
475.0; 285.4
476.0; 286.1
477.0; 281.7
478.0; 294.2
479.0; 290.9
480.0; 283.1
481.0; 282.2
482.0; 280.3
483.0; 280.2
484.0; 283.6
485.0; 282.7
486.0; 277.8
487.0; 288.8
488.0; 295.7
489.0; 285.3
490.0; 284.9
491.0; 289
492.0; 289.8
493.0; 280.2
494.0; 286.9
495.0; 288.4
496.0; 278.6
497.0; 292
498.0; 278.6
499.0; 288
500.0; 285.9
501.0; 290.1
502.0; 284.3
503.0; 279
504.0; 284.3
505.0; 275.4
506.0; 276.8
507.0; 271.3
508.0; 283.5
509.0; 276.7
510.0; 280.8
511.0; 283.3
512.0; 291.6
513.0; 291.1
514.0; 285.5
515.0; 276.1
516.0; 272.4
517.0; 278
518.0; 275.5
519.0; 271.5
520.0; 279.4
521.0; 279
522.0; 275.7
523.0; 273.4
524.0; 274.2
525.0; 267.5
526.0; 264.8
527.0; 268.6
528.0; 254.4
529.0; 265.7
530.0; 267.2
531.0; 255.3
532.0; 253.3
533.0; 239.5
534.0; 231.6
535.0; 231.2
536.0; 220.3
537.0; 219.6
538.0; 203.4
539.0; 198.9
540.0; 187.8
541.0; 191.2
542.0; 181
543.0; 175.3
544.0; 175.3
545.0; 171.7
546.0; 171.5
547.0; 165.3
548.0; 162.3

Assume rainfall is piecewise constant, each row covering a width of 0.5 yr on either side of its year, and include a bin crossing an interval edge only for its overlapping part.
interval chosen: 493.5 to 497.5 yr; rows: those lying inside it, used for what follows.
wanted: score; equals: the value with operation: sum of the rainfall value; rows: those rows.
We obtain 1146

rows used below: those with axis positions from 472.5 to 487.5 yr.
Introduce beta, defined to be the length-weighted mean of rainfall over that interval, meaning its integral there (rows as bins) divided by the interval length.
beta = 284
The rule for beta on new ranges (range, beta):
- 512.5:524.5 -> 278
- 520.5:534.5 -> 262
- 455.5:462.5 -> 287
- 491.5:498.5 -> 285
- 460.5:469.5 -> 287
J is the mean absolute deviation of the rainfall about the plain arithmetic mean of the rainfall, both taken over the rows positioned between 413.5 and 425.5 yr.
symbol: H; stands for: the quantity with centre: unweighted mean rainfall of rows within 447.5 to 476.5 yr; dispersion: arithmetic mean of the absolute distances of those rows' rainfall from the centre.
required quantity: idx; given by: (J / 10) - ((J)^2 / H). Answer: -10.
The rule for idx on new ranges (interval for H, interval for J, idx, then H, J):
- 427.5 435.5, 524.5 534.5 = -19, 5.0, 10.0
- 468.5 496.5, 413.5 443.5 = -12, 3.6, 6.8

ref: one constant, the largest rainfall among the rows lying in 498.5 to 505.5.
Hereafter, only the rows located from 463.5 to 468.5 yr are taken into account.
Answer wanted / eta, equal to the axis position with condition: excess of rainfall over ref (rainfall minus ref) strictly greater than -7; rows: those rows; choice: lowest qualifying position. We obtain 464.0 yr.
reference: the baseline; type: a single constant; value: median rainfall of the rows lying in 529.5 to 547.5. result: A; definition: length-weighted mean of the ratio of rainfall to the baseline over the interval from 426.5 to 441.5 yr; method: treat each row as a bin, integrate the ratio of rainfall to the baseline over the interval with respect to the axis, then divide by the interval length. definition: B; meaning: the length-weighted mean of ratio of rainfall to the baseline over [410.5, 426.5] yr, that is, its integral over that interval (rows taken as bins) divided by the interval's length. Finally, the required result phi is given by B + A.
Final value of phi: 2.920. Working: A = 1.462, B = 1.46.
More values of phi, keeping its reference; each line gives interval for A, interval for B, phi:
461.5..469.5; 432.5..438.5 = 2.873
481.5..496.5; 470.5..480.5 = 2.841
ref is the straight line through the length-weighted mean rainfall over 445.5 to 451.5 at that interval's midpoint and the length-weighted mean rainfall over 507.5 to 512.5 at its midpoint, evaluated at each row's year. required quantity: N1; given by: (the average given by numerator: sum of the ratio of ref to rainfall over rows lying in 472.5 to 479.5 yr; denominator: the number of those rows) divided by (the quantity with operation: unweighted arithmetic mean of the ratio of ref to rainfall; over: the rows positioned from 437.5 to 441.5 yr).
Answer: 1.00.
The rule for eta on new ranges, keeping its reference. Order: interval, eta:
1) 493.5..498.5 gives 494.0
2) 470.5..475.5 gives 471.0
